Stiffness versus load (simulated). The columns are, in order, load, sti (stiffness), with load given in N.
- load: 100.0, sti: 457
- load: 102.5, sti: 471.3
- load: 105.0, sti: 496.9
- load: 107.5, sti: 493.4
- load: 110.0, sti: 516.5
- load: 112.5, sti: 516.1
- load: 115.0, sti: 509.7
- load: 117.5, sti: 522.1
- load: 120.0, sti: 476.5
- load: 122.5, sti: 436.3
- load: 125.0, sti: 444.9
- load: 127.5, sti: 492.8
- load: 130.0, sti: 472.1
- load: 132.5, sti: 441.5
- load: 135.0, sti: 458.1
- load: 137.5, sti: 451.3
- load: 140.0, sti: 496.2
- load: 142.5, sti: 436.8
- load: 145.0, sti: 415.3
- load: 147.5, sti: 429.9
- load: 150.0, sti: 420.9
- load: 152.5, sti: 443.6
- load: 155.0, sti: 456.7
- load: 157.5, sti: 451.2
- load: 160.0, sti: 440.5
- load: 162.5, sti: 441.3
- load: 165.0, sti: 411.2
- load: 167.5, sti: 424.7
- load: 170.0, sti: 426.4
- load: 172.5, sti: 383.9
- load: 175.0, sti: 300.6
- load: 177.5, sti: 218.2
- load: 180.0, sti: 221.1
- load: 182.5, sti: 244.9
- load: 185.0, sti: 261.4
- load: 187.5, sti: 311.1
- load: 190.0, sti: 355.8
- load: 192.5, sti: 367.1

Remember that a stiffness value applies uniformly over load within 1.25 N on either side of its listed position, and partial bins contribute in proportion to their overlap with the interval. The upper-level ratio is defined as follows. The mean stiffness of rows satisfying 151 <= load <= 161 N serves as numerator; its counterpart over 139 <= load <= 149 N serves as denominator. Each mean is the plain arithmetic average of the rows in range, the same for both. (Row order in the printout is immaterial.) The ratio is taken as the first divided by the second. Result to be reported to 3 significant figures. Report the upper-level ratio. 1.01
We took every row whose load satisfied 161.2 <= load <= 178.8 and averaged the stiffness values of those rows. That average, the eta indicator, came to 372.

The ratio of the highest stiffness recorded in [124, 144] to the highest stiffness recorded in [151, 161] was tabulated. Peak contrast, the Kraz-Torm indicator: 1.09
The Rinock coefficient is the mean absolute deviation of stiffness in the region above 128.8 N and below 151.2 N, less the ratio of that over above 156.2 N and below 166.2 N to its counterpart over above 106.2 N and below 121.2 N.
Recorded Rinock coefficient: 19.1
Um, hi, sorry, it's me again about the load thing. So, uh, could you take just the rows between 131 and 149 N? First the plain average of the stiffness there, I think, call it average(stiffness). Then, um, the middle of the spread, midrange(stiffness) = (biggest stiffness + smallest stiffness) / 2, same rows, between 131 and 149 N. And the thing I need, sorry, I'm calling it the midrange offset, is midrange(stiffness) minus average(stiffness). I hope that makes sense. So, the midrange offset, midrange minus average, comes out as 9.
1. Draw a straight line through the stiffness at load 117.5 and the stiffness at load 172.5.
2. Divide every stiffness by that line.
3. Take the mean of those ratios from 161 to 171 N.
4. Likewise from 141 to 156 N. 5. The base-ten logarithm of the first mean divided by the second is 0.04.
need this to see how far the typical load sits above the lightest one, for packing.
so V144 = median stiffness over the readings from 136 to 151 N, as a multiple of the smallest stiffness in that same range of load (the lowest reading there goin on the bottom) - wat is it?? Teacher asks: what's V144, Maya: 1.04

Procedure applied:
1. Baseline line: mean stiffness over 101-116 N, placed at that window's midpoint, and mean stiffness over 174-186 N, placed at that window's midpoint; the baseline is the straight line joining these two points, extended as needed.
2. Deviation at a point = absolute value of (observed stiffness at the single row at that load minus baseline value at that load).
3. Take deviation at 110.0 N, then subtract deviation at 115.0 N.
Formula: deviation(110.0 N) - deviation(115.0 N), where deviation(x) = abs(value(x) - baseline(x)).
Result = -11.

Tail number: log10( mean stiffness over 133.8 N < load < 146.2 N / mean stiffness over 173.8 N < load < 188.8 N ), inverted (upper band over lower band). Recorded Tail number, -0.24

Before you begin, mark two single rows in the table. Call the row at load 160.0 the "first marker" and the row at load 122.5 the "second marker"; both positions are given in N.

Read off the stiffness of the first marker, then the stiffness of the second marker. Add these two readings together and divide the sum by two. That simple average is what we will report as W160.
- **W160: 438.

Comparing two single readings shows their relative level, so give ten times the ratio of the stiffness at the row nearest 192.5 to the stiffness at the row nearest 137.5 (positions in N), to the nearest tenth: 8.1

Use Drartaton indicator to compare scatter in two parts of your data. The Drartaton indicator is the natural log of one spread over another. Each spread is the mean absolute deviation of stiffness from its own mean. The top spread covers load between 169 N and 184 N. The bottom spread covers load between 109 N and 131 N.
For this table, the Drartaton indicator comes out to 1.0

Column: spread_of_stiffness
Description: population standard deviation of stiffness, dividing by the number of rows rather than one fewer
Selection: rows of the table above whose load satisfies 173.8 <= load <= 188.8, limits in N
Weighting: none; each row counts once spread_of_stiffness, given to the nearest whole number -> 36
